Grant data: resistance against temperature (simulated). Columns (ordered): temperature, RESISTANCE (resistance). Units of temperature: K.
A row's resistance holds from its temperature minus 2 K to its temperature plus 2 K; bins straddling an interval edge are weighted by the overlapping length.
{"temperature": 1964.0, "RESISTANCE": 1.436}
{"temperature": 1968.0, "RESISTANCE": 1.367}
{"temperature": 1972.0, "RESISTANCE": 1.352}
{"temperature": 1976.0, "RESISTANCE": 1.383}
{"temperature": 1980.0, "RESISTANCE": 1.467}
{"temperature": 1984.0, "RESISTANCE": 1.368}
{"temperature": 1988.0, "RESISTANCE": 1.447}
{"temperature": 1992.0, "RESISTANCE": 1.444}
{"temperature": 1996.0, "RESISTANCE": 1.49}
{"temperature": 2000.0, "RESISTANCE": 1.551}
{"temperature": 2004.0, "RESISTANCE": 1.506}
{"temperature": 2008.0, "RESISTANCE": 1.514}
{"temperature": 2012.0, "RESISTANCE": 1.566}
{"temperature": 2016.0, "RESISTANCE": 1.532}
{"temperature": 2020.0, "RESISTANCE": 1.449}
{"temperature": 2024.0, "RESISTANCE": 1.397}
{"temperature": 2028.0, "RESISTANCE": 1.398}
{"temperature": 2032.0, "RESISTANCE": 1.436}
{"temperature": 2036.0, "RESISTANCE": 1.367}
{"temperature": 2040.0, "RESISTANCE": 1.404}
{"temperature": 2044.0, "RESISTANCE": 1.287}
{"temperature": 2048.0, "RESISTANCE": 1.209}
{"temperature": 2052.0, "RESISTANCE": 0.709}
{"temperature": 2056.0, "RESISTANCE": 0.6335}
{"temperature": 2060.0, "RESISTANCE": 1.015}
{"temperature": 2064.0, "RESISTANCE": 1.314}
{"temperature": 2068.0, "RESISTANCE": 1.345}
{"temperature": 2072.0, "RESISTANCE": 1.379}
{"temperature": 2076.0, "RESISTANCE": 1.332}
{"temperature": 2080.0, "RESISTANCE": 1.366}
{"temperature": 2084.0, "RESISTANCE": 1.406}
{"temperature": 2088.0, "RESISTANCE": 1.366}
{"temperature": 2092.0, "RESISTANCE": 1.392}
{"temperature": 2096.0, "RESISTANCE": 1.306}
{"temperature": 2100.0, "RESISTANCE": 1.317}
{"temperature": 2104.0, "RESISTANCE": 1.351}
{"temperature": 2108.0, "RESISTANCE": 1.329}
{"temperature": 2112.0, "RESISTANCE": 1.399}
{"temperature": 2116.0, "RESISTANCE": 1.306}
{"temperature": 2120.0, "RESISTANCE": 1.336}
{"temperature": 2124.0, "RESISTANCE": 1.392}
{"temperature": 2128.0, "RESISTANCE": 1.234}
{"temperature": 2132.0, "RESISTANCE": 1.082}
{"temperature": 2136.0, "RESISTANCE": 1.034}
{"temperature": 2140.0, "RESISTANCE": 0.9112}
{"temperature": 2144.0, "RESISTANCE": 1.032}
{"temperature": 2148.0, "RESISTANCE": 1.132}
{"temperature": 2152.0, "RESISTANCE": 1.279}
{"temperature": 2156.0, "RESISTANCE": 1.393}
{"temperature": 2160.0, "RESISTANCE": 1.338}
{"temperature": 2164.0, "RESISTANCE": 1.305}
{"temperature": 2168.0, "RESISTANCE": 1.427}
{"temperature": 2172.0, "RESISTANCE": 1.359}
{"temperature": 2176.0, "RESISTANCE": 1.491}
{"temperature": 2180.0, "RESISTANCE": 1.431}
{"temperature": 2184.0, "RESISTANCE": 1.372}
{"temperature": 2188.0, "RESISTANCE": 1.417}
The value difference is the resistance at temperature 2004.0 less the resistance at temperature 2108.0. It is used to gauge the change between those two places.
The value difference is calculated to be 0.18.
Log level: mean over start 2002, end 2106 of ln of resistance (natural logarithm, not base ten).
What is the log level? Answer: 0.26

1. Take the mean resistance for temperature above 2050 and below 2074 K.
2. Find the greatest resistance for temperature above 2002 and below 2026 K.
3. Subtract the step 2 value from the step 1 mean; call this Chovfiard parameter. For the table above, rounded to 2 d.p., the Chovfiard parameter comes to -0.50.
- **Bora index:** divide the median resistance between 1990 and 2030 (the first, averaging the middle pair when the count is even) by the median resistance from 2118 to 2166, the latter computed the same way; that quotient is 1.19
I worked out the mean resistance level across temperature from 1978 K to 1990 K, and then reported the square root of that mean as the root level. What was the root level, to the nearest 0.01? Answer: 1.19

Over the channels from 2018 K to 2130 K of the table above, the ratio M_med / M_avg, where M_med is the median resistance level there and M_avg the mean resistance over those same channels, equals 1.04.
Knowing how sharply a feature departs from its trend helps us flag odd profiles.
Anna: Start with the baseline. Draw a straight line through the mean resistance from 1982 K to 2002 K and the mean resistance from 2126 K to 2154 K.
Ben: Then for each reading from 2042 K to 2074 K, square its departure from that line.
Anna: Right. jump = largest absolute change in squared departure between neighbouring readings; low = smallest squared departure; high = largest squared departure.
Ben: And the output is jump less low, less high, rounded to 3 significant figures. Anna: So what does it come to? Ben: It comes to -0.0792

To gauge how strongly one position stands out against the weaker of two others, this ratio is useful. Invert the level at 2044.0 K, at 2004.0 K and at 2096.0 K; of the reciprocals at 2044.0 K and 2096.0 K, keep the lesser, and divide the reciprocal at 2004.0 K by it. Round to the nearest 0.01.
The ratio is 0.87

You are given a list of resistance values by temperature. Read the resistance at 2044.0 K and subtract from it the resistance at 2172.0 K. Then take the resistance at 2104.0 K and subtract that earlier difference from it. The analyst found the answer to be 1.42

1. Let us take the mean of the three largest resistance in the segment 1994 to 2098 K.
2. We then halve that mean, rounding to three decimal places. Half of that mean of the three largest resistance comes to 0.775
